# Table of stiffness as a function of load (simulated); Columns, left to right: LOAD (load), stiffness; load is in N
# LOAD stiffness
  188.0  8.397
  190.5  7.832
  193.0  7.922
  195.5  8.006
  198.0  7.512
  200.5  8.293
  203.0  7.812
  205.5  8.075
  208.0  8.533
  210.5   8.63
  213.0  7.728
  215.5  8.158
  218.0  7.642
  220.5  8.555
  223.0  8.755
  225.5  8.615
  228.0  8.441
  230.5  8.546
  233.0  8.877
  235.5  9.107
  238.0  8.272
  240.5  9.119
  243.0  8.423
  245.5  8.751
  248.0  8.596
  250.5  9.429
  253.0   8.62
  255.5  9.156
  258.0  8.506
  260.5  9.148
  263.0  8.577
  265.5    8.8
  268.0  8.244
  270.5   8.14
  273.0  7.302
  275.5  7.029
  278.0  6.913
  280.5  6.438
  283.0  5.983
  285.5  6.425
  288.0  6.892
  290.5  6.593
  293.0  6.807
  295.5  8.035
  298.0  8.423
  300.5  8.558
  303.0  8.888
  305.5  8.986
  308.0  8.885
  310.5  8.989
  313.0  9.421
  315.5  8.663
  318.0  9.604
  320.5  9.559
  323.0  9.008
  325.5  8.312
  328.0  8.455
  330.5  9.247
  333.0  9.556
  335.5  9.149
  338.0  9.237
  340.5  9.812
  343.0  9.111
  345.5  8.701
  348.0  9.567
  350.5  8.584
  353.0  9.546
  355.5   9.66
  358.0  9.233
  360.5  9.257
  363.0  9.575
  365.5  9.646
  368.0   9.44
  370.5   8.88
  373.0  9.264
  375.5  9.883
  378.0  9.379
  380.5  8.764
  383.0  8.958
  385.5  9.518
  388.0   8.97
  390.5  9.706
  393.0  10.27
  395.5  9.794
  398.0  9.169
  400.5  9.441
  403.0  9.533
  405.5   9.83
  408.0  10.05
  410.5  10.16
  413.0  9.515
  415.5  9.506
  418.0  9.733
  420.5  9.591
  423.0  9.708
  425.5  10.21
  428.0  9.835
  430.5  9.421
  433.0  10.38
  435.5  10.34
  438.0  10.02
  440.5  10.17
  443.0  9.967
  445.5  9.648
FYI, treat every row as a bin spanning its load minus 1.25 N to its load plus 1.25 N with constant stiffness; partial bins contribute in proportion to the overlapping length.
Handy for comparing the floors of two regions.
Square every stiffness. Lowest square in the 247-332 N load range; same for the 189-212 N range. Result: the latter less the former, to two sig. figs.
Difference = 21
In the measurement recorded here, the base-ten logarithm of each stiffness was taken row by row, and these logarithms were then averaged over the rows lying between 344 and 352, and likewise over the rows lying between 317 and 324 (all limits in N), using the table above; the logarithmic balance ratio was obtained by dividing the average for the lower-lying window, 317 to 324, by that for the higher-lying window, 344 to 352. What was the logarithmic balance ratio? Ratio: 1.02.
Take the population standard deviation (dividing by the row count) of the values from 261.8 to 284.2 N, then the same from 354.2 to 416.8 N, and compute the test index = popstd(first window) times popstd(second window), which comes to 0.35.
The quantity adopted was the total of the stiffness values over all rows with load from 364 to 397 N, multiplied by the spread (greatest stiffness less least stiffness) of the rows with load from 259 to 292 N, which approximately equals 388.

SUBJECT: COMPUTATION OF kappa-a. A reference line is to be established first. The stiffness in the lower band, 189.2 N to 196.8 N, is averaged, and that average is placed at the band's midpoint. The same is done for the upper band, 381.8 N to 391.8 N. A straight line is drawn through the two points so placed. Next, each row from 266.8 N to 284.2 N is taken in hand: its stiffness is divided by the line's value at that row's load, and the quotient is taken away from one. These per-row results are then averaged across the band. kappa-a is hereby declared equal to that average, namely 0.159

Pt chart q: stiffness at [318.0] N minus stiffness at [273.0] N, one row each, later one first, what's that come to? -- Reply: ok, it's 2.3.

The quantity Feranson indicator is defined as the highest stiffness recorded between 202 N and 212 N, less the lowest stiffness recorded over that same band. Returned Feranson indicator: 0.82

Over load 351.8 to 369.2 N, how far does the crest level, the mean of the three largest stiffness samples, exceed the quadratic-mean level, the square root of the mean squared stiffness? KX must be 0.15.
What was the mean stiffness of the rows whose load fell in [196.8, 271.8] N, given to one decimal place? 8.5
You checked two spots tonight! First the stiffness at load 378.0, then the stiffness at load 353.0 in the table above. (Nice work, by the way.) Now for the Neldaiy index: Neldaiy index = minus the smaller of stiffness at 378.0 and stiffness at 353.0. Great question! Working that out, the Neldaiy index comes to -9.4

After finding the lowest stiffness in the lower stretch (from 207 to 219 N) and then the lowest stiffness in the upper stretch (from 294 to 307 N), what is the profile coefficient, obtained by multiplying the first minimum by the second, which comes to 61.4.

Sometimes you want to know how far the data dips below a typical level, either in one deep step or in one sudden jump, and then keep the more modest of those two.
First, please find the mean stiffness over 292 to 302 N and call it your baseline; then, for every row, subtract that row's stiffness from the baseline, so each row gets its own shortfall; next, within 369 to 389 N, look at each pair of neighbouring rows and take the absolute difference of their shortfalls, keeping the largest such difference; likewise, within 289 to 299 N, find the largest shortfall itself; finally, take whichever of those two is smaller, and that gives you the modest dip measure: 0.6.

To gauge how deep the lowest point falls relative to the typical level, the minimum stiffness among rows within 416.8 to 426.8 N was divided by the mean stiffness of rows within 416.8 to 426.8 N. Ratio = 0.978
